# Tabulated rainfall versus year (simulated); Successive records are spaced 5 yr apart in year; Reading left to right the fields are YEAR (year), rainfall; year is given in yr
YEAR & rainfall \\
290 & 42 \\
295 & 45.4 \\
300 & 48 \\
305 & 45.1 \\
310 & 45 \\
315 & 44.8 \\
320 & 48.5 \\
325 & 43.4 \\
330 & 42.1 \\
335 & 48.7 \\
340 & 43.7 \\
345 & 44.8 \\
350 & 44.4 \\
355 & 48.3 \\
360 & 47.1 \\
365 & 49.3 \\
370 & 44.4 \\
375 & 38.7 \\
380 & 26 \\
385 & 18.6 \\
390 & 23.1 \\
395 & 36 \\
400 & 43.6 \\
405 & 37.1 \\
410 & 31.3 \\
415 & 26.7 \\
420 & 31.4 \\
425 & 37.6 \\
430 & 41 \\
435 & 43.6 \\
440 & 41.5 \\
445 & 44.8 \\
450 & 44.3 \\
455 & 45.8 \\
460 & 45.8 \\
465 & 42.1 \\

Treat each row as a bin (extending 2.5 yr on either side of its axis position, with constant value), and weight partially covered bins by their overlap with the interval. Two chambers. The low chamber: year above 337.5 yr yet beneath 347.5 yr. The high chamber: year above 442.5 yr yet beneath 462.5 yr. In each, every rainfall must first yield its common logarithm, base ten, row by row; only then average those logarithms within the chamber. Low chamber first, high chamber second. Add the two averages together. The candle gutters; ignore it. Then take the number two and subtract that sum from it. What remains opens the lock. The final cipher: -1.30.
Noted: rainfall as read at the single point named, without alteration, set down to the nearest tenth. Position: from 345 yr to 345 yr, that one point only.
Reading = 44.8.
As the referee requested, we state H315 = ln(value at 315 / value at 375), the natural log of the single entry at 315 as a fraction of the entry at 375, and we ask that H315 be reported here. 0.15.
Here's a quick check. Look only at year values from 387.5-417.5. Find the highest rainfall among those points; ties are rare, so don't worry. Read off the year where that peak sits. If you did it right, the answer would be 400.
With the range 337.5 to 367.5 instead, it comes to 365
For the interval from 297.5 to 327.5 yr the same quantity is 320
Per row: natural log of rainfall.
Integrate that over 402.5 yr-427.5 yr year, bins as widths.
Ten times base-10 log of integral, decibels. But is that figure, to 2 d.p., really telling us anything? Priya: 19.40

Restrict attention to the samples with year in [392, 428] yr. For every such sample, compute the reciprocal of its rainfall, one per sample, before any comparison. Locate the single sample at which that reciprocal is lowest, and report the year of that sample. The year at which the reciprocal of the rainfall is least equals 400 yr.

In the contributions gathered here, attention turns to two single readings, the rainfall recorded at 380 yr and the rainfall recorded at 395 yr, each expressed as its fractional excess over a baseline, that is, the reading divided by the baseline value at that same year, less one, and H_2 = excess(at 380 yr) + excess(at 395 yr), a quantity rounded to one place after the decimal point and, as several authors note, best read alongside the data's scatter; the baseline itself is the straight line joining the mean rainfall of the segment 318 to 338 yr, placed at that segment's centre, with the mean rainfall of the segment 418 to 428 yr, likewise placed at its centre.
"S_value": -0.4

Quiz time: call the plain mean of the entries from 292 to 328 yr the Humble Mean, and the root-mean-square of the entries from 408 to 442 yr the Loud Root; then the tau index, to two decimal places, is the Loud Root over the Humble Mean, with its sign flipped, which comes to -0.80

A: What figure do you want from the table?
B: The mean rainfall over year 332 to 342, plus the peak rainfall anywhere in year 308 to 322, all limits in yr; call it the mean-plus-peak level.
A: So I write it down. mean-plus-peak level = 95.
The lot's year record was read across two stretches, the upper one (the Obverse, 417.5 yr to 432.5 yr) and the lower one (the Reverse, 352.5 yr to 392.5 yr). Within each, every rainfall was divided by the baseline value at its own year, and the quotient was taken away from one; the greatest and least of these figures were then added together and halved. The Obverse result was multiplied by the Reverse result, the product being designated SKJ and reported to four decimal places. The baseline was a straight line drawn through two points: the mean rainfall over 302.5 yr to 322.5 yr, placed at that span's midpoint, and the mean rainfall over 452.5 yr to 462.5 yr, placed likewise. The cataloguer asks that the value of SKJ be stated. 0.0544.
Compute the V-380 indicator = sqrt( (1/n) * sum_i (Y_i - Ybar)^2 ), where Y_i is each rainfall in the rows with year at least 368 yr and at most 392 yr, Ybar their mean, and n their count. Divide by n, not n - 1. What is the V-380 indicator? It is 10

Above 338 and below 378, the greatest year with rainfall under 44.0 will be 375 yr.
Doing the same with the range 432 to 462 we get 440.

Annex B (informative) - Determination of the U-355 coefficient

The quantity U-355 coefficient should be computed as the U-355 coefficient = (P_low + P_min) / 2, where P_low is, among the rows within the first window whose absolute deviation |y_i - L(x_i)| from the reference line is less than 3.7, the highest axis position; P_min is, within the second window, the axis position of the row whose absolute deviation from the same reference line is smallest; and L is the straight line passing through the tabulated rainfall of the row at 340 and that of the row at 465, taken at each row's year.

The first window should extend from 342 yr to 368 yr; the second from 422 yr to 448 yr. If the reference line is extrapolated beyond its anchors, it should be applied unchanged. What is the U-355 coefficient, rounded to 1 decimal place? 400.0 yr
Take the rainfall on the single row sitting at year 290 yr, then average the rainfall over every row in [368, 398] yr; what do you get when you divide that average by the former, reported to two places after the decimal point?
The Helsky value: 0.74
